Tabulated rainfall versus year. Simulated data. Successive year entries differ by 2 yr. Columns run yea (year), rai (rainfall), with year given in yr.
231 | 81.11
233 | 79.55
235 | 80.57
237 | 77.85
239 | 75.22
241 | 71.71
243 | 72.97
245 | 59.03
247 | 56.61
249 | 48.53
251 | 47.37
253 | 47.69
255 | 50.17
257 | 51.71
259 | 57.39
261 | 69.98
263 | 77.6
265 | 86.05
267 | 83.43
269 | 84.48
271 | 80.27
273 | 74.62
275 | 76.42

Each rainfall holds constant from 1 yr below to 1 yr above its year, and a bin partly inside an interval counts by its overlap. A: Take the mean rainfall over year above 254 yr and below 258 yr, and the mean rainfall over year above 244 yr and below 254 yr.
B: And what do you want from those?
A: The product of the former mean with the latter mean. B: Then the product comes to 2641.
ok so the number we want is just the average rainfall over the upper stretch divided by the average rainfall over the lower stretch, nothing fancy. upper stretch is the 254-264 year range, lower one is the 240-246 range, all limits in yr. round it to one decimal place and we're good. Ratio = 0.9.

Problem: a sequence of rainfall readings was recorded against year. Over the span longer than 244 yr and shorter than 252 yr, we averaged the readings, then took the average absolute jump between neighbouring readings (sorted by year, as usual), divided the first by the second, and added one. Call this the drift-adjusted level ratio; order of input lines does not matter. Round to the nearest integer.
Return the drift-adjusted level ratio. 15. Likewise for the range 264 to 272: 33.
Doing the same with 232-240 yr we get 38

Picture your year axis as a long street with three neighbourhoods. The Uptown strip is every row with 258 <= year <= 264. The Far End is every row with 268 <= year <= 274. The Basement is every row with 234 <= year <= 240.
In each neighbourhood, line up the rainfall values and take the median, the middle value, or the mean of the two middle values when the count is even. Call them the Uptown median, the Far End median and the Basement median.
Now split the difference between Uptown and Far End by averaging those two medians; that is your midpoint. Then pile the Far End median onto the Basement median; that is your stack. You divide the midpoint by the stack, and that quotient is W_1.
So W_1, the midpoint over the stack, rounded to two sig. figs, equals 0.48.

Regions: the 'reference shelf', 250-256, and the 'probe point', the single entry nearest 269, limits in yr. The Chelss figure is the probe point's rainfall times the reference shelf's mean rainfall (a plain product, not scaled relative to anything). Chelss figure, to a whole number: 4090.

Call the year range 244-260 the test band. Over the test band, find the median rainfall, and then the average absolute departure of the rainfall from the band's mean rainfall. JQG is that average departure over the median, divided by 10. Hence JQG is 0.008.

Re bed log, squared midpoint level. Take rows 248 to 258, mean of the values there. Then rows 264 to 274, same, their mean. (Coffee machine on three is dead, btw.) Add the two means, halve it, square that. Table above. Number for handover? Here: 4281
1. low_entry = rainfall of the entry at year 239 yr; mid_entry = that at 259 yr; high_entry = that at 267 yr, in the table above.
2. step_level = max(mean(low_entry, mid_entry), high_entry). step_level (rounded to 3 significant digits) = 83.4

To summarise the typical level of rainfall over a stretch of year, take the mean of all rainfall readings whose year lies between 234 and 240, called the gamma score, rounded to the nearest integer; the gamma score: 78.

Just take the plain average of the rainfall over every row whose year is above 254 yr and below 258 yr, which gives 51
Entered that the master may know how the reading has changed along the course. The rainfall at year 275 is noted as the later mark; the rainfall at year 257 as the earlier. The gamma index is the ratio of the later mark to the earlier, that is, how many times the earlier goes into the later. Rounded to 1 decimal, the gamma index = 1.5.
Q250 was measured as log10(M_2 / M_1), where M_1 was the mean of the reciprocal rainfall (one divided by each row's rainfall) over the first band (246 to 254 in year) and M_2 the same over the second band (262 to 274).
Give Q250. -0.21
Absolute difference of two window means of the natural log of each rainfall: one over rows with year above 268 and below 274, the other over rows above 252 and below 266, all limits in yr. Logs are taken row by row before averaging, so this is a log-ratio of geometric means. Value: 0.26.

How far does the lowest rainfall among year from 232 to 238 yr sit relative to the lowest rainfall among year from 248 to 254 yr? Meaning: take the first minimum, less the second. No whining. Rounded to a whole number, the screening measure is 30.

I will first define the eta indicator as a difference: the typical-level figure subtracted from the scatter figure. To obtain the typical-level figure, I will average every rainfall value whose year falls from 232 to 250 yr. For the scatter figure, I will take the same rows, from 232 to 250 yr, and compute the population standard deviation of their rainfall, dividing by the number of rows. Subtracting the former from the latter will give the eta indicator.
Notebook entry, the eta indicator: -58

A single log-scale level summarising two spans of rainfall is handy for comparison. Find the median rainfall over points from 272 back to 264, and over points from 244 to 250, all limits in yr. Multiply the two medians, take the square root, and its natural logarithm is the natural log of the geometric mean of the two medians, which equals 4.23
